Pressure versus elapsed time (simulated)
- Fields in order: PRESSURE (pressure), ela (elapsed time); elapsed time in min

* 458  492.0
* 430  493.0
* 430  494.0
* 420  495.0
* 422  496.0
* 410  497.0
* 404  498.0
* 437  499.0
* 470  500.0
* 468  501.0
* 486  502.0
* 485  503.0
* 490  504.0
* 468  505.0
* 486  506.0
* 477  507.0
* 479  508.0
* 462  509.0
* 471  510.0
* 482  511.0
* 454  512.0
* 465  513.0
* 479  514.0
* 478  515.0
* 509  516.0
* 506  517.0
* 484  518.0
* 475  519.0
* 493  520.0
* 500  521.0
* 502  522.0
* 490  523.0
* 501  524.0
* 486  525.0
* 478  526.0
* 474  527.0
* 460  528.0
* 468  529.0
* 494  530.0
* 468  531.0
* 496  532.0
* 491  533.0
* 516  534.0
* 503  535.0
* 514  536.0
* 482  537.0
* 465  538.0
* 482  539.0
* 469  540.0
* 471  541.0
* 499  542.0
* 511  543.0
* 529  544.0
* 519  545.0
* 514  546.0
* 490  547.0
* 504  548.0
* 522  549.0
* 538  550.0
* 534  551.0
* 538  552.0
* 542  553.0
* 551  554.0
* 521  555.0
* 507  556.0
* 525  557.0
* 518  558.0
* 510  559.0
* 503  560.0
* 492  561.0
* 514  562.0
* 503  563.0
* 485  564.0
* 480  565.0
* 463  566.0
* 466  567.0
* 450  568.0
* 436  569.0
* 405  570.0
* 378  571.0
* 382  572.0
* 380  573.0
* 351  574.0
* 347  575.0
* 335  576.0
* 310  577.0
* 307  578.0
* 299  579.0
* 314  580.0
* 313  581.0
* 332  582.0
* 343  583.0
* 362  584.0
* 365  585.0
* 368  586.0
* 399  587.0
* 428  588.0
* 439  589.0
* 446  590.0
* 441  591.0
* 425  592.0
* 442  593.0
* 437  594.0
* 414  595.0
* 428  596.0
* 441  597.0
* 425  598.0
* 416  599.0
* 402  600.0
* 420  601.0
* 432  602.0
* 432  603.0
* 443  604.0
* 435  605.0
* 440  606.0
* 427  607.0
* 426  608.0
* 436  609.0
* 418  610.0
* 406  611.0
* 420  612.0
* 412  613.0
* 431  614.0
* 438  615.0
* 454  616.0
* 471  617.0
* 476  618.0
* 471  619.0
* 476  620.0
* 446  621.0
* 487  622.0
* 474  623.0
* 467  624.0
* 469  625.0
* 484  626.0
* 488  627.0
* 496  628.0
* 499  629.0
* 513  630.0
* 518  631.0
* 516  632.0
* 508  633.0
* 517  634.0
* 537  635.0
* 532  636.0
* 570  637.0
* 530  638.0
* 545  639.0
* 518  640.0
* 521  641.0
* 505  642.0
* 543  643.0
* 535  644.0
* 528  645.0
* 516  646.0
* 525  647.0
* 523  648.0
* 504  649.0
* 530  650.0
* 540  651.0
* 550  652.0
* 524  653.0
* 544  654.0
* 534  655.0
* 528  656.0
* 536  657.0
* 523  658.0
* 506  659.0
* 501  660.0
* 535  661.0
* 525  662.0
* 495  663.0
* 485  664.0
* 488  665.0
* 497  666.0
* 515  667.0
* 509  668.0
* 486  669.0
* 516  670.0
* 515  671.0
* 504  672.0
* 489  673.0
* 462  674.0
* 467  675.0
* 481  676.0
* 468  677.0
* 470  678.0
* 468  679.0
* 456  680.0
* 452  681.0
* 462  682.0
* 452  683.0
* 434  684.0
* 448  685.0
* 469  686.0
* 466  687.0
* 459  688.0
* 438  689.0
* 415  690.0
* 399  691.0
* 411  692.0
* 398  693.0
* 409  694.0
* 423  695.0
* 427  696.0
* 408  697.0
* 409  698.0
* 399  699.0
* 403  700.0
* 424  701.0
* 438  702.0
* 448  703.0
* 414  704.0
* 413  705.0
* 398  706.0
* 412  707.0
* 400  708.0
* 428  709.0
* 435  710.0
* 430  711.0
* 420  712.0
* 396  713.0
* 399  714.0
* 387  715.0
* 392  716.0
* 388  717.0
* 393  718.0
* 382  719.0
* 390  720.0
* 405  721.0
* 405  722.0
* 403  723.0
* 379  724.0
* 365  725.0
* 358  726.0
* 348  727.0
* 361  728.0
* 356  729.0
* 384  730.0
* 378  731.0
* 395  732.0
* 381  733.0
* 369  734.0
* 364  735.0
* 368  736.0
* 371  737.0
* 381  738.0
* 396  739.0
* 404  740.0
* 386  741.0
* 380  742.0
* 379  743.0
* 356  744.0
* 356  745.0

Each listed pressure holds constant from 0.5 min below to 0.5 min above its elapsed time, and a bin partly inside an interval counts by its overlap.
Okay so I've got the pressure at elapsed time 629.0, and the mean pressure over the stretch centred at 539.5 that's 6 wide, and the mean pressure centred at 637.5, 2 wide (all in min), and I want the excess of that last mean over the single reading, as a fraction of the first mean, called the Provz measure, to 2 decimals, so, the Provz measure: 0.11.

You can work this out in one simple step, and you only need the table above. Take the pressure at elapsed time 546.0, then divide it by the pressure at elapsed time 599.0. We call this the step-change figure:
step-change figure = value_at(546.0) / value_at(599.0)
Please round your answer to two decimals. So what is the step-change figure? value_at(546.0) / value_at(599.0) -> 1.24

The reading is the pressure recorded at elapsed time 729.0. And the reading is 356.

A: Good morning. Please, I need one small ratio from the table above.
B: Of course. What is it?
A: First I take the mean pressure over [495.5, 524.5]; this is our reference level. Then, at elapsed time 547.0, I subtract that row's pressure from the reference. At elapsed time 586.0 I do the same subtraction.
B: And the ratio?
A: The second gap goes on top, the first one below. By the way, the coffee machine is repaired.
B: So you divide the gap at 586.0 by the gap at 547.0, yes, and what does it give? -6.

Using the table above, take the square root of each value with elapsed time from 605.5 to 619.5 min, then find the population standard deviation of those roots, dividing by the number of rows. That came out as 0.52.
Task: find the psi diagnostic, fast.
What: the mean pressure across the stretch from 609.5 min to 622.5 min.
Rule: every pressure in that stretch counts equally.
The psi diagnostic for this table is 447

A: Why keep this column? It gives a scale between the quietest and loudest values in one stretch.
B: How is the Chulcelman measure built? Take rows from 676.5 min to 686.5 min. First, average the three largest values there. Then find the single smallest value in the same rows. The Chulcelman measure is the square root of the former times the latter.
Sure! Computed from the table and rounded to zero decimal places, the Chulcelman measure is 451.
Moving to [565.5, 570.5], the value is 431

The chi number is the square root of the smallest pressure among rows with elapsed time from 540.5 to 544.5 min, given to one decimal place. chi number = 21.7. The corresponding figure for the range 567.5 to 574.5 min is 18.7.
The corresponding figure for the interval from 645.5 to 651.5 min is 22.4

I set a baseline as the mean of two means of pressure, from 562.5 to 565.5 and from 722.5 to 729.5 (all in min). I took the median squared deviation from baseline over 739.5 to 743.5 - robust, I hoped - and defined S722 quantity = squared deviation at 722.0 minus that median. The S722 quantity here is -1515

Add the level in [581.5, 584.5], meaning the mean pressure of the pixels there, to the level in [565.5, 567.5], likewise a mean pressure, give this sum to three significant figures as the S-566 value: 810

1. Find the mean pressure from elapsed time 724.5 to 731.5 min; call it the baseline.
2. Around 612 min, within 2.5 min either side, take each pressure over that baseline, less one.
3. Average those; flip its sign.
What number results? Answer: -0.15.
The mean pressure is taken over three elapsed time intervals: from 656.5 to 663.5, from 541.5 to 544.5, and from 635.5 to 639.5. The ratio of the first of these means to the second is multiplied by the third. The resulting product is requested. 549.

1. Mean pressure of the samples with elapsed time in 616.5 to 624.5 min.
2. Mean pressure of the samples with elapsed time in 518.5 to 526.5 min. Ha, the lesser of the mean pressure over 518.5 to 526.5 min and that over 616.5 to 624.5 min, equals 471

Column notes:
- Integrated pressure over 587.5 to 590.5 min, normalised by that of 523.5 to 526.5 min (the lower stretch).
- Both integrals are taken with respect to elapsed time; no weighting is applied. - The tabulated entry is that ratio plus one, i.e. 1.90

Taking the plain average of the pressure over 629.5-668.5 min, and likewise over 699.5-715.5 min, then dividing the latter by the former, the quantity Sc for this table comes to 0.80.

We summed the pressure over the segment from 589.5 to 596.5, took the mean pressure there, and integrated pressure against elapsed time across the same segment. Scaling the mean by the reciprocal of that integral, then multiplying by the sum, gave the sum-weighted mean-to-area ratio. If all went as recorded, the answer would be 433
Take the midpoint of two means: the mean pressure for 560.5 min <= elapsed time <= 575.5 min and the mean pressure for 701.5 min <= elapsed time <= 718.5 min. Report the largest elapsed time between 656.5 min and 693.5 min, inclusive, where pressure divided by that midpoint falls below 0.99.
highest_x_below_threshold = 693.0 min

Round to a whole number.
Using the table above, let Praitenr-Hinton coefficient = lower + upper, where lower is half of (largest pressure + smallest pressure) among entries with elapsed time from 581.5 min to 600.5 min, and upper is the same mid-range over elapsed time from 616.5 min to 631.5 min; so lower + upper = 871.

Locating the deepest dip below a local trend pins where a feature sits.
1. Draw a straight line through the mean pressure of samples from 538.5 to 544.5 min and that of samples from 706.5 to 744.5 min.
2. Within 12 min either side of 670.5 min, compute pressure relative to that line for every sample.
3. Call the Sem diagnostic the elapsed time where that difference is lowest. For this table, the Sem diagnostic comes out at 681.0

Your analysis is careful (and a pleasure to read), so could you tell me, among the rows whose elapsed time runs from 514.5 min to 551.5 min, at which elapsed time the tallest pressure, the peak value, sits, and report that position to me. 550.0 min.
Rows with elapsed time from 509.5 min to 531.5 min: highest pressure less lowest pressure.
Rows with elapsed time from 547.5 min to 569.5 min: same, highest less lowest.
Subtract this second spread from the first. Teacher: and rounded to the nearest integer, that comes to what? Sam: -60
